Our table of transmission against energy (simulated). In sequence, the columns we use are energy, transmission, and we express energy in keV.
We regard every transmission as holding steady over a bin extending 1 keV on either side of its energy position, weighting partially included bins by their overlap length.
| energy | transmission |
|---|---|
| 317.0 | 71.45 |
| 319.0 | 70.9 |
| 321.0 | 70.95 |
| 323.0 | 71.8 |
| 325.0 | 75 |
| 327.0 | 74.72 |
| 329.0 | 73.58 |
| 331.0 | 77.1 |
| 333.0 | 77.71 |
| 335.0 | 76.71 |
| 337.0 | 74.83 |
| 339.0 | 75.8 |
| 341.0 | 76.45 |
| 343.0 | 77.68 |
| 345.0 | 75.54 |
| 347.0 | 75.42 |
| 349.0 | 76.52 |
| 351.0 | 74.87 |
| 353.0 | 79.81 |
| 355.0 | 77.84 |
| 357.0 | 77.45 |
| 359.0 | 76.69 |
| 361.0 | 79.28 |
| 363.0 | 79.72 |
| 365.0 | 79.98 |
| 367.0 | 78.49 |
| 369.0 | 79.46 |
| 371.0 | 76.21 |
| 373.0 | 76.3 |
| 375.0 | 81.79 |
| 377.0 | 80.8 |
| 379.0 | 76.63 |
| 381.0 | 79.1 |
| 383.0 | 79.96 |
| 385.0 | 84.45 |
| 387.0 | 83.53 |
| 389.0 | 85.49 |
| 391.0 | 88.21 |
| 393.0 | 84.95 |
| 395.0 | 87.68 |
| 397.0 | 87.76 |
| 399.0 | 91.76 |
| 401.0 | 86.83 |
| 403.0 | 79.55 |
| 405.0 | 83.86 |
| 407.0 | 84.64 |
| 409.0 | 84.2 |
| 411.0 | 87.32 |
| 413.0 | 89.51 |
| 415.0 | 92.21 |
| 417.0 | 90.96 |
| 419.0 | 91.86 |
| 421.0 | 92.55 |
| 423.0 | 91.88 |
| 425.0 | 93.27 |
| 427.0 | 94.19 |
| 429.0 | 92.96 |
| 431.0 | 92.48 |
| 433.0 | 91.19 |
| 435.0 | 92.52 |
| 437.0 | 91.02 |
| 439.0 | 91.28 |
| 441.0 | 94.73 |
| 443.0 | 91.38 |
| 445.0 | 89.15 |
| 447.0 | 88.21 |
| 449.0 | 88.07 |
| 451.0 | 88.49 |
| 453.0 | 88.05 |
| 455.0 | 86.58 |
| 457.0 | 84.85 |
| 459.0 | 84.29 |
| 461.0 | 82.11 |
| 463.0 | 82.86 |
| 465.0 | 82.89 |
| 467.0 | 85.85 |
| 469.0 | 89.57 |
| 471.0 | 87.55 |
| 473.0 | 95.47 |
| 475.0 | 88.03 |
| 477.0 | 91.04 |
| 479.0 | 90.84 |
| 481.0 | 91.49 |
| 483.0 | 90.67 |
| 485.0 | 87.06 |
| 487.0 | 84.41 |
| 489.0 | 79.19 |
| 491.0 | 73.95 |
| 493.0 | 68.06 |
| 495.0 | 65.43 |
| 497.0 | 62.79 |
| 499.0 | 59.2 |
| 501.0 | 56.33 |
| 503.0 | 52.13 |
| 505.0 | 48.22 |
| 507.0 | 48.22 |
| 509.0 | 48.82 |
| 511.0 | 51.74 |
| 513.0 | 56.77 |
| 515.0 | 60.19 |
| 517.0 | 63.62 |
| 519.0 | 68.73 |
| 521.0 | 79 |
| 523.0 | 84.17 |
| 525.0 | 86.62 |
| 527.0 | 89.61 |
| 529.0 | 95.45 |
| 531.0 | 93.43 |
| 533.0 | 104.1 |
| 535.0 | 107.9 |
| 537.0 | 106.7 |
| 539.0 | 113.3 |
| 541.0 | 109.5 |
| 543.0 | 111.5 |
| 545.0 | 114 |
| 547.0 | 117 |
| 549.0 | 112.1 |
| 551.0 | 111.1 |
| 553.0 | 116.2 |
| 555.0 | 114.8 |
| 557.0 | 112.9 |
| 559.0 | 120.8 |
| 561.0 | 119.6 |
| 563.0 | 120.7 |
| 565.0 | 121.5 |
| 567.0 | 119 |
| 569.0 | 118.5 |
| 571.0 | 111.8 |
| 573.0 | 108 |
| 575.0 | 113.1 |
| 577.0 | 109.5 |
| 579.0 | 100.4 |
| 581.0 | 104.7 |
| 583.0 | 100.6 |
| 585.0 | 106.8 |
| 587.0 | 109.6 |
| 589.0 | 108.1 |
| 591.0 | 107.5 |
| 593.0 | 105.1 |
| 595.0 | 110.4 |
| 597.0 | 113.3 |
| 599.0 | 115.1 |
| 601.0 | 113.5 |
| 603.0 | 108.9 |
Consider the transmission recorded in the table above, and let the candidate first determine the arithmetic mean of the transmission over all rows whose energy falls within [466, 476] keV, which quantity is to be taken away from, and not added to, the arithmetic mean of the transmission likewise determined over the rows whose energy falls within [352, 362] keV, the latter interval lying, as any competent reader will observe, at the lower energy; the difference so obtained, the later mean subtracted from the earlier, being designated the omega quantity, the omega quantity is -11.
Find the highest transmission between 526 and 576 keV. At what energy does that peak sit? 565.0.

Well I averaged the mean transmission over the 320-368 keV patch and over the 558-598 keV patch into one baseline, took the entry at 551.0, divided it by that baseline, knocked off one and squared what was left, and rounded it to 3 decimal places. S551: 0.033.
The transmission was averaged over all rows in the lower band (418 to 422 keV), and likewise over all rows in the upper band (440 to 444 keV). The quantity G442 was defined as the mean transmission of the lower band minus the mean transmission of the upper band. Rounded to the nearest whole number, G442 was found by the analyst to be -1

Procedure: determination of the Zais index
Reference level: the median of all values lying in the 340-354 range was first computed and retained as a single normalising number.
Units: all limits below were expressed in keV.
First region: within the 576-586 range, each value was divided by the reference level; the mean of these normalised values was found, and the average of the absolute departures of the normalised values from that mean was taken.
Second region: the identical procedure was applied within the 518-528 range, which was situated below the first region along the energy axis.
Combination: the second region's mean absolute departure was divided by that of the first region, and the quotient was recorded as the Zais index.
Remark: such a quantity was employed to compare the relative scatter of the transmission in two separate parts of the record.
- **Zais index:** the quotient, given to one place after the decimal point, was 2.0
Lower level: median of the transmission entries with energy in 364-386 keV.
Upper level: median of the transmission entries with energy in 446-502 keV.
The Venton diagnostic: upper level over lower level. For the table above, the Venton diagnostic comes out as 1.09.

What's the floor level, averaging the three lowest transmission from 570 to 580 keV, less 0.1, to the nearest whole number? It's 106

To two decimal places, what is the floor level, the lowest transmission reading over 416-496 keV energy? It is 65.43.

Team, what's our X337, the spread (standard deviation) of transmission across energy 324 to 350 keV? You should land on 1.2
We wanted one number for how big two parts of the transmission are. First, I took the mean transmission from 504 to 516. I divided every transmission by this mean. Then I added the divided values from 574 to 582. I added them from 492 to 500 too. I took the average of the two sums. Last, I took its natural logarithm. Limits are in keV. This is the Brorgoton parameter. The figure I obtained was 1.88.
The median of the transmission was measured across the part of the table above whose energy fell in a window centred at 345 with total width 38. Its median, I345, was 77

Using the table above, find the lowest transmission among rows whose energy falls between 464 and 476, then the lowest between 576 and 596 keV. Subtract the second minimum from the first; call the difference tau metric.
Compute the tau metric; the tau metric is -18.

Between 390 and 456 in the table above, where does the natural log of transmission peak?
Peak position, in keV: 441.0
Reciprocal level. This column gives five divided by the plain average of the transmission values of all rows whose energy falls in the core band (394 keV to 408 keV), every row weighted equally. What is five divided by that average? 0.058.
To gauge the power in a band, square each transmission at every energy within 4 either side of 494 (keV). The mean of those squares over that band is 4581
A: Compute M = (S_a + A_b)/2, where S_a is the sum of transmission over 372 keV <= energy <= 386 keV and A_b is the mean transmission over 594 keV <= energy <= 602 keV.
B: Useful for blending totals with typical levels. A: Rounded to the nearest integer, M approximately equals 336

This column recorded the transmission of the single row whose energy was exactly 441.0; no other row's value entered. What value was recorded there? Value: 94.73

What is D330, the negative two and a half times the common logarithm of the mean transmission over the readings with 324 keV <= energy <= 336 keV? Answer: -4.7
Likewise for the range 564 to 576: -5.2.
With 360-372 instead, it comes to -4.7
